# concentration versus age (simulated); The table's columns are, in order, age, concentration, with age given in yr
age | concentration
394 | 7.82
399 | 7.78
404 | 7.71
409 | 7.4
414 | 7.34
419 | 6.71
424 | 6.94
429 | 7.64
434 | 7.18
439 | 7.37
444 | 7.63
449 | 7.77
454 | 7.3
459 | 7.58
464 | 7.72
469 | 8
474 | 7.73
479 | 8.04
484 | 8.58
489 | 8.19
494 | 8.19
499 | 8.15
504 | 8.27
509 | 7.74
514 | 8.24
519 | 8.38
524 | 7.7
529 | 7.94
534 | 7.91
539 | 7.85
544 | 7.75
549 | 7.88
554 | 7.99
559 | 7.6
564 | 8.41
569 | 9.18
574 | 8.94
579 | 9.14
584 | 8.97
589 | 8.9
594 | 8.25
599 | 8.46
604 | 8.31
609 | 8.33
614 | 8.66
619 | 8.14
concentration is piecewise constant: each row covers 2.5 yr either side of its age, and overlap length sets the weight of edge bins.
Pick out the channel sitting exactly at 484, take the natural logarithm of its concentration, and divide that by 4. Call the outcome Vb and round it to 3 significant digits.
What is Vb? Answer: 0.537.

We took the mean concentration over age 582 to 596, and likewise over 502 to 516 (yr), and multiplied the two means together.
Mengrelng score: 70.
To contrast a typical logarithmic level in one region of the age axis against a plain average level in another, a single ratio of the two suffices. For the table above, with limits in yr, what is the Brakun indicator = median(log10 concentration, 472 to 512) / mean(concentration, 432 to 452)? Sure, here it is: 0.1218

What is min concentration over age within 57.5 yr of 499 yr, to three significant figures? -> 7.30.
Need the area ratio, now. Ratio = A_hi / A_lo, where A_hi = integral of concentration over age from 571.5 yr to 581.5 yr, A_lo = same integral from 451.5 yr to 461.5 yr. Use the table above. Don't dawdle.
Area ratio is 1.22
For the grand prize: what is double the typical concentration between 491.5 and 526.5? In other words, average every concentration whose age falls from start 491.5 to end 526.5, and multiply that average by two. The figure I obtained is 16.2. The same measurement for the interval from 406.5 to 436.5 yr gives 14.4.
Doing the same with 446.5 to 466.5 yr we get 15.2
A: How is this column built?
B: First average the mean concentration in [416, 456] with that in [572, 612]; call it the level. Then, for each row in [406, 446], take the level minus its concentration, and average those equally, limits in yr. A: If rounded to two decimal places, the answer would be 0.71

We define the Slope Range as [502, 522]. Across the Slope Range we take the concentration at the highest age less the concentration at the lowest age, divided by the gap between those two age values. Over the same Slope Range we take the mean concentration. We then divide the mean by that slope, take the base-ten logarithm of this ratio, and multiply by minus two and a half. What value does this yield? -7.6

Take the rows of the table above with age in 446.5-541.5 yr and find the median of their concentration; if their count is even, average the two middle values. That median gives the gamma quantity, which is 7.94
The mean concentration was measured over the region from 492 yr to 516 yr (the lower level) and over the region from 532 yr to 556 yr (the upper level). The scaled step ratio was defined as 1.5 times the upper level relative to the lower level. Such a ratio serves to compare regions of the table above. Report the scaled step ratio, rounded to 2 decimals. 1.46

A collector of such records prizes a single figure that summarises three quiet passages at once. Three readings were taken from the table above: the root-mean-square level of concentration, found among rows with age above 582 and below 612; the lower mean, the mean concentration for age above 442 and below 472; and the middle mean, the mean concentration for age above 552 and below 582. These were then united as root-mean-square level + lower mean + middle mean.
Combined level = 24.8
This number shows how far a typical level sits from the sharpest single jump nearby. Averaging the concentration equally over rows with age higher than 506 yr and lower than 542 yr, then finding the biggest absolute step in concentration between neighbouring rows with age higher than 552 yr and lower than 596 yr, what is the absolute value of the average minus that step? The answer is 7.16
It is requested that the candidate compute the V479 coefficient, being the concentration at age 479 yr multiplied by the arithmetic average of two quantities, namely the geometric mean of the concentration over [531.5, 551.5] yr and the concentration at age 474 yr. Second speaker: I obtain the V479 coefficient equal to 63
